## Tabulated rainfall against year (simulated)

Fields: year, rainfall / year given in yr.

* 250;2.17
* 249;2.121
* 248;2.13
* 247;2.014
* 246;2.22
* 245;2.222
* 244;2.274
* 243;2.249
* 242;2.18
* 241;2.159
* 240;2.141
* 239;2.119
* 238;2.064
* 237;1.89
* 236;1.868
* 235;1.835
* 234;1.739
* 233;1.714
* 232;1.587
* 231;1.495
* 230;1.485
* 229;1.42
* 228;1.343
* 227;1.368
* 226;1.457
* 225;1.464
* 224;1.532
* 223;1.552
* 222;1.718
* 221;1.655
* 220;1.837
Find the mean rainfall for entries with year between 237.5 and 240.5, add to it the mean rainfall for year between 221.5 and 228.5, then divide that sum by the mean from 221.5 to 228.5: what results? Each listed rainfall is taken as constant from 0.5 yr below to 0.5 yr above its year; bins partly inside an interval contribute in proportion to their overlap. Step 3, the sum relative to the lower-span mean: 2.41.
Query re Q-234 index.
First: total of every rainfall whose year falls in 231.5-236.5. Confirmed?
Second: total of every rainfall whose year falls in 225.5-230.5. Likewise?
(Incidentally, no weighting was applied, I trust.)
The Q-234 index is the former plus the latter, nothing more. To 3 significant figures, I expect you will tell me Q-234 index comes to 15.8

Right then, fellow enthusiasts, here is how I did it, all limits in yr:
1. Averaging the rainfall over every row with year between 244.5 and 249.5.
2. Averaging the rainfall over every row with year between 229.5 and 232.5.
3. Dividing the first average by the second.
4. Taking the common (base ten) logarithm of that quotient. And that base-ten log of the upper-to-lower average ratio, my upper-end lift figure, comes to 0.15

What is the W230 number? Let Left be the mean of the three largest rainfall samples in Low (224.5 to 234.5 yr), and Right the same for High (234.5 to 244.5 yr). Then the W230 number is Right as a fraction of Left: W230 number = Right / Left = 1.33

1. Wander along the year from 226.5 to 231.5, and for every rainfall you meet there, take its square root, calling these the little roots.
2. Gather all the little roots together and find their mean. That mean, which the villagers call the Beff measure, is 1.19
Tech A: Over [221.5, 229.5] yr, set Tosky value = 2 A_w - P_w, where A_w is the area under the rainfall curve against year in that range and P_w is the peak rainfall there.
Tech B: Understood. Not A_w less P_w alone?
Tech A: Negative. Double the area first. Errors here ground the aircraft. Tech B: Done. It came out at 22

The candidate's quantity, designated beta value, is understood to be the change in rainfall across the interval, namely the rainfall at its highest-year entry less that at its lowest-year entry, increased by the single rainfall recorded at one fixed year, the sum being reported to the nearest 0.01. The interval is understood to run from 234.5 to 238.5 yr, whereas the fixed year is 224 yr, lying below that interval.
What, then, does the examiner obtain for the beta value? 1.76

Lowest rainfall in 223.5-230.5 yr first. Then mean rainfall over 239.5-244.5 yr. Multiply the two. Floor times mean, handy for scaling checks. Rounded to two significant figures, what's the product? 3.0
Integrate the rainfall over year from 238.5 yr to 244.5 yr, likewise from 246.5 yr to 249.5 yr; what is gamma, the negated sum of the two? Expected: -19.4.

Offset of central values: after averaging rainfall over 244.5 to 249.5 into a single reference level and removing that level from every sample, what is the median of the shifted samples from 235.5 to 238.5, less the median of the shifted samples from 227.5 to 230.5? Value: 0.47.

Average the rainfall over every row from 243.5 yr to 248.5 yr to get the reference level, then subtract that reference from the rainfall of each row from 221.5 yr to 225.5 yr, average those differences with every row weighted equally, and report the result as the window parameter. -0.6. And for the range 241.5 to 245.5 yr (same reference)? 0.1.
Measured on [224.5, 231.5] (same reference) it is -0.7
